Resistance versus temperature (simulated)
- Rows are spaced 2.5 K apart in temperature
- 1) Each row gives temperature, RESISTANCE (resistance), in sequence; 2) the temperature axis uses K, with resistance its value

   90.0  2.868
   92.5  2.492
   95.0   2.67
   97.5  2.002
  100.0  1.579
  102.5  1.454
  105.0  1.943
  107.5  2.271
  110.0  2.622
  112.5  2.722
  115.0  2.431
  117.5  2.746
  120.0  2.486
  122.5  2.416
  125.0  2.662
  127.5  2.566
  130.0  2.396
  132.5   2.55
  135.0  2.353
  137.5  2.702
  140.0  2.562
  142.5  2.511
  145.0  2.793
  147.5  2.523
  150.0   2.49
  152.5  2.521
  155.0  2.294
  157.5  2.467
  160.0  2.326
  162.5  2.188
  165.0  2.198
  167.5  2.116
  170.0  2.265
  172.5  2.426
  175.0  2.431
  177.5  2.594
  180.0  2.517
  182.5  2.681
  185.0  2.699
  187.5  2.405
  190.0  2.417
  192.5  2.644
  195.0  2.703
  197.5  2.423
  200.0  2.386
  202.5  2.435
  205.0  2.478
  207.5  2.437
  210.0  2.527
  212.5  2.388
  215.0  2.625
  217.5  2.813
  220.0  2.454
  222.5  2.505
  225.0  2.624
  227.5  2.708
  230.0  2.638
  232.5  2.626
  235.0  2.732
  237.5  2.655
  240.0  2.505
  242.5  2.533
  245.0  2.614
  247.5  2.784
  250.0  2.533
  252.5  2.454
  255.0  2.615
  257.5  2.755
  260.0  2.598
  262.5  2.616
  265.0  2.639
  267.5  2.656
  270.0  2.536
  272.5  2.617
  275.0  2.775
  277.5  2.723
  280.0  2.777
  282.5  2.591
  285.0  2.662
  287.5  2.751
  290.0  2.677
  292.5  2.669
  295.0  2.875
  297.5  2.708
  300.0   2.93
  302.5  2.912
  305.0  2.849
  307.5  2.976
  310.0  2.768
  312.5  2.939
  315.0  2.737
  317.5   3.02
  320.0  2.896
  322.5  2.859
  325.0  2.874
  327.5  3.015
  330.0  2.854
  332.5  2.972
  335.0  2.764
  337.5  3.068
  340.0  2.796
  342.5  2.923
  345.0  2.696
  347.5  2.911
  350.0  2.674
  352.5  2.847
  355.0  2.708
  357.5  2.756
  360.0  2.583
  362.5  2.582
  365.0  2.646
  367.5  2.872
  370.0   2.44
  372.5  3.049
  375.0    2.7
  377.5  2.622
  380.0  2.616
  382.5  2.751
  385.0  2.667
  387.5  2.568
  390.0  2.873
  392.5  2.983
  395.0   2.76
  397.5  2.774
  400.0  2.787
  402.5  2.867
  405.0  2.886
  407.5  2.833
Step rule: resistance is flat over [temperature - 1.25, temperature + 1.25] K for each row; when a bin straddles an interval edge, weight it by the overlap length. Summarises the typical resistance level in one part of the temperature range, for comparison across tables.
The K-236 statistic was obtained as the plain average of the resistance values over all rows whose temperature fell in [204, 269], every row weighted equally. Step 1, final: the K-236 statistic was 2.60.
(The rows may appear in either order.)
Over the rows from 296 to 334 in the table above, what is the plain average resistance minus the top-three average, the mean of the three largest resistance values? -0.12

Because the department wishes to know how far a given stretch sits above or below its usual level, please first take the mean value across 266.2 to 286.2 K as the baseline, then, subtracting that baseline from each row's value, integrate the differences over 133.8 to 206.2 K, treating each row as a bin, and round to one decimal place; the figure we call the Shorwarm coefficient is -14.5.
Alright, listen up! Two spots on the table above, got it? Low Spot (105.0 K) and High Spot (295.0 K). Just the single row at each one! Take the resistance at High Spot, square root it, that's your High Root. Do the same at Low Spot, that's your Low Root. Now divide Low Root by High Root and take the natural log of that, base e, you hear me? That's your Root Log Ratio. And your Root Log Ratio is -0.20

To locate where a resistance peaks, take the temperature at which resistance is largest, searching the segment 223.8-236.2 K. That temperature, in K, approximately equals 235.0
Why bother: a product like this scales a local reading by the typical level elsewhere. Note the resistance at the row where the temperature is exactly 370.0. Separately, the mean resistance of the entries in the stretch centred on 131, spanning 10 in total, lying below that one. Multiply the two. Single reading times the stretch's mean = 6.0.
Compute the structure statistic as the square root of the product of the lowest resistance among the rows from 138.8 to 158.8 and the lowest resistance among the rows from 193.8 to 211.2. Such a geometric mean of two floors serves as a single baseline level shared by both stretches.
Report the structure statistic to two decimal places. 2.34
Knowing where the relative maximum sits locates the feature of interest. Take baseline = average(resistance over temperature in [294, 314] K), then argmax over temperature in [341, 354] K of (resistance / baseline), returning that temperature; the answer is 342.5 K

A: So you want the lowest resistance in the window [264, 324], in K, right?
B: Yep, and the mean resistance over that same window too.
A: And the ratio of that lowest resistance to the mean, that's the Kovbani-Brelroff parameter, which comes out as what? 0.91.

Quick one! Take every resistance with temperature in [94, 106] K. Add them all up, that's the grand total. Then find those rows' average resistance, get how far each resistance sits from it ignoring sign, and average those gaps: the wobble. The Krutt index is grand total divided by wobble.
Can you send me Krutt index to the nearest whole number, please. 29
